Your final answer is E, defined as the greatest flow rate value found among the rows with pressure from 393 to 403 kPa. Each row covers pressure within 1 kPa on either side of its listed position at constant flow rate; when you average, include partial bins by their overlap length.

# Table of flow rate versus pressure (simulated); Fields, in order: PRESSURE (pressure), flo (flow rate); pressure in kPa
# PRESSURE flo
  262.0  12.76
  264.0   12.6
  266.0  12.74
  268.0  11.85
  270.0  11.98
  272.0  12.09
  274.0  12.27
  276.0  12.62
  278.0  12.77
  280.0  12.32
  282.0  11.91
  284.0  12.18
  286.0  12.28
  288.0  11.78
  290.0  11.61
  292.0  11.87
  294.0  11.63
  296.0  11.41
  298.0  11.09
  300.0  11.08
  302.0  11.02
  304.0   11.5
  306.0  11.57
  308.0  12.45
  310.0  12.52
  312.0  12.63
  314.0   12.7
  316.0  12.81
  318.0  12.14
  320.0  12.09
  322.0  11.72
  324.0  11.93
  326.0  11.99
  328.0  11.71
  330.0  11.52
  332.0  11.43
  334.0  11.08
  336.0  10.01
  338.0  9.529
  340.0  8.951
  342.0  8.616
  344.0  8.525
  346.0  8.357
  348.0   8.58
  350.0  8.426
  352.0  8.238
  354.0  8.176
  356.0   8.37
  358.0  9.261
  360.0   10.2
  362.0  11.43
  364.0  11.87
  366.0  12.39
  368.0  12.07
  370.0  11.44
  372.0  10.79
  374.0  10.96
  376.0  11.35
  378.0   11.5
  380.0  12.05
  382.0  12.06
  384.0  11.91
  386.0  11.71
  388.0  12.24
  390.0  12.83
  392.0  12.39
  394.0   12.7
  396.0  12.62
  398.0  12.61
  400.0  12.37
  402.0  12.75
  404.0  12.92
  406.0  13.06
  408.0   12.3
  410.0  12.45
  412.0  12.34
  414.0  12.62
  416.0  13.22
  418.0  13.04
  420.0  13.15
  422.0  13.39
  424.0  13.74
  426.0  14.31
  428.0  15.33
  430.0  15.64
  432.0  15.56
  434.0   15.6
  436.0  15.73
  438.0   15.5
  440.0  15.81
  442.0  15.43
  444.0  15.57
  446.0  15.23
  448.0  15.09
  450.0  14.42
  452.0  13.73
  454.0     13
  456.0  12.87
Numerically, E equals 12.75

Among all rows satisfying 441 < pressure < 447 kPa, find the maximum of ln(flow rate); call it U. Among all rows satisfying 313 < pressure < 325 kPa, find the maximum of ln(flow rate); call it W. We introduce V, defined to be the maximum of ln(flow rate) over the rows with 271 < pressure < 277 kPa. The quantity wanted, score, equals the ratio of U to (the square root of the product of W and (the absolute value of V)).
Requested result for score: 1.08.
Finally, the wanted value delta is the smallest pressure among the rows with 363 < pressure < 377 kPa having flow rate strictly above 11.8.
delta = 364.0 kPa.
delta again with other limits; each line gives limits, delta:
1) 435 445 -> 436.0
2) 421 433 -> 422.0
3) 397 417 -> 398.0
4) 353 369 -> 364.0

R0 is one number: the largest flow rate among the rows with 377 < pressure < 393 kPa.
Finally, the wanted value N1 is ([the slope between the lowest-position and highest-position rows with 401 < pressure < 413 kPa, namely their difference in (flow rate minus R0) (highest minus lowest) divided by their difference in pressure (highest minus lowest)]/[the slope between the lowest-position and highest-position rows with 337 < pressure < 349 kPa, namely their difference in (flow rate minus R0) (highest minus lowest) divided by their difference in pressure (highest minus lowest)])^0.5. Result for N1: 0.7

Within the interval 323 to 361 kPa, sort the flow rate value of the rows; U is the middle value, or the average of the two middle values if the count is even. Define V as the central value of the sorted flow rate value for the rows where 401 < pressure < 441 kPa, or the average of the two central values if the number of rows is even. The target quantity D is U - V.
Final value -4.0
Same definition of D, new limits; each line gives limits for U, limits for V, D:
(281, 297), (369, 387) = 0.3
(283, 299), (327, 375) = 1.6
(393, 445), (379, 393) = 1.1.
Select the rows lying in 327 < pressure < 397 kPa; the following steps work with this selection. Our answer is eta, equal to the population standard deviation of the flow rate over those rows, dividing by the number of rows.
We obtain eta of 1.55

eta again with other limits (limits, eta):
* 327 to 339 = 0.82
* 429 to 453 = 0.59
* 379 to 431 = 0.93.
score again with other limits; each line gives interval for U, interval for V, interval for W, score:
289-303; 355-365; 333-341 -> 1.01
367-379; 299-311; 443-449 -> 0.95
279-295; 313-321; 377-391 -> 0.98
